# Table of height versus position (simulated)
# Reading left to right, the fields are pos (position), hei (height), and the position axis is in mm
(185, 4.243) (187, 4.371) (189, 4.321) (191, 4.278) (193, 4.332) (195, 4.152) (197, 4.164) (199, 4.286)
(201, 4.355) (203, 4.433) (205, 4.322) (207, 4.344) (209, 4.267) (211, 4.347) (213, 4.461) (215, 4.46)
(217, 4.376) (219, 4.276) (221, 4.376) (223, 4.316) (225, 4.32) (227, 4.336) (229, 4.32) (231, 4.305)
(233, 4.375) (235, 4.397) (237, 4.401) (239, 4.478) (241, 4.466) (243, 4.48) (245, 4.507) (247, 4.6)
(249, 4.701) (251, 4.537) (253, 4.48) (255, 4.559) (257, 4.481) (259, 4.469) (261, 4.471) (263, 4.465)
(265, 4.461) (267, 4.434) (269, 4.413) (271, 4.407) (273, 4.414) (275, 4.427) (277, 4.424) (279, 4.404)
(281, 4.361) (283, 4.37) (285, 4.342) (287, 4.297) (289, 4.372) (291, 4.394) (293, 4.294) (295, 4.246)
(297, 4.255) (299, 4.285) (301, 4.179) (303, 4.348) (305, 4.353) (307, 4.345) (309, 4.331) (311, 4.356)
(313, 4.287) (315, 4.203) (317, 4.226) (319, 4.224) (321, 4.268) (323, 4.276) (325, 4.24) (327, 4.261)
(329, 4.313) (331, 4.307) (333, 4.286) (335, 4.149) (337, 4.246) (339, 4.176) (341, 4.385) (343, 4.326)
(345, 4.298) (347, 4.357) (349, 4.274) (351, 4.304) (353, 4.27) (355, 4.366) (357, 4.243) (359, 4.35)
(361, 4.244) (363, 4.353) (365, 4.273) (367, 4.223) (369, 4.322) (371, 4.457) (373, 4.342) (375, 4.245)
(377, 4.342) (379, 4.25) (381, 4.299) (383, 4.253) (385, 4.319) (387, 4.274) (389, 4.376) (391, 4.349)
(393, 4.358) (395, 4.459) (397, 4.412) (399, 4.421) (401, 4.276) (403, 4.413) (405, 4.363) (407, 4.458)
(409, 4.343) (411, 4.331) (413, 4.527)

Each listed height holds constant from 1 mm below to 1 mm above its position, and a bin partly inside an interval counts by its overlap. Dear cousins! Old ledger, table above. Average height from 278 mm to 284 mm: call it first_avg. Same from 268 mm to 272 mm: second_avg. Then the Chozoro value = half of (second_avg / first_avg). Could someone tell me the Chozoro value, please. 0.504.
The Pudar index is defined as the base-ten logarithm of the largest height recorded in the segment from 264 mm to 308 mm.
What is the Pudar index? 0.649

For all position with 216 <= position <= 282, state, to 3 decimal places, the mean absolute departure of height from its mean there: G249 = 0.068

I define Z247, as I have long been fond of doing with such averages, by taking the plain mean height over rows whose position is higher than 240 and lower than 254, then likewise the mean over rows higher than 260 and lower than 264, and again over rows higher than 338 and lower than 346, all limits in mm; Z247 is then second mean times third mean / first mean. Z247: 4.23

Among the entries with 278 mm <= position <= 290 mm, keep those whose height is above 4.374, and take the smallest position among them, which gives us 279 mm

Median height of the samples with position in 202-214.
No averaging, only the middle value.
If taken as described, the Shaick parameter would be 4.35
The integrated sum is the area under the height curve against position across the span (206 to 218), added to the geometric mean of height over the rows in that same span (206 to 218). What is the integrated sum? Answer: 57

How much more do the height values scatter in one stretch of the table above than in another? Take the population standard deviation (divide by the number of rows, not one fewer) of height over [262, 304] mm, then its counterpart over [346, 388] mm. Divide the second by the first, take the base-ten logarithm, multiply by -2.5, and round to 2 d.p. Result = 0.32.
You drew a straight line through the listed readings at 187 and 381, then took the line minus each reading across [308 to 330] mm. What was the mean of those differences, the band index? 0.051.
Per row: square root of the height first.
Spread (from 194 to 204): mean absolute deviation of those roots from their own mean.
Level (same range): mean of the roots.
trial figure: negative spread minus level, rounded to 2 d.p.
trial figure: -2.09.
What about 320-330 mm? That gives -2.07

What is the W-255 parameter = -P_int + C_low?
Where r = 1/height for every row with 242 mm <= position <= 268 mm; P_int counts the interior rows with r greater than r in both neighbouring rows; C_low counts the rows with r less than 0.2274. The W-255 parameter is 11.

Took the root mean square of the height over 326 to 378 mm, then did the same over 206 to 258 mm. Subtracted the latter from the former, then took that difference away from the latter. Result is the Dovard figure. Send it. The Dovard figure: 4.55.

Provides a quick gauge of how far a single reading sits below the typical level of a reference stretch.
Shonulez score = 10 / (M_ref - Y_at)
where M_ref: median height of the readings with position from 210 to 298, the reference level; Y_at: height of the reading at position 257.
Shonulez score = -132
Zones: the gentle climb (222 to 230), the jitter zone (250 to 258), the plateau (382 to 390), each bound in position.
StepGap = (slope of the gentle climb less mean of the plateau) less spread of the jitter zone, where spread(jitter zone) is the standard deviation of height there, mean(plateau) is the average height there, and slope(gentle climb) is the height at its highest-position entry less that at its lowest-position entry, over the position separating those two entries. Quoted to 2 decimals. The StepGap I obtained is -4.34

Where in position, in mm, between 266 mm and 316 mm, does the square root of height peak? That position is 267 mm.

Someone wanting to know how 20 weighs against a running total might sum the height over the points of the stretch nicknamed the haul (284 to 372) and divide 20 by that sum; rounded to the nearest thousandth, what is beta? 0.106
